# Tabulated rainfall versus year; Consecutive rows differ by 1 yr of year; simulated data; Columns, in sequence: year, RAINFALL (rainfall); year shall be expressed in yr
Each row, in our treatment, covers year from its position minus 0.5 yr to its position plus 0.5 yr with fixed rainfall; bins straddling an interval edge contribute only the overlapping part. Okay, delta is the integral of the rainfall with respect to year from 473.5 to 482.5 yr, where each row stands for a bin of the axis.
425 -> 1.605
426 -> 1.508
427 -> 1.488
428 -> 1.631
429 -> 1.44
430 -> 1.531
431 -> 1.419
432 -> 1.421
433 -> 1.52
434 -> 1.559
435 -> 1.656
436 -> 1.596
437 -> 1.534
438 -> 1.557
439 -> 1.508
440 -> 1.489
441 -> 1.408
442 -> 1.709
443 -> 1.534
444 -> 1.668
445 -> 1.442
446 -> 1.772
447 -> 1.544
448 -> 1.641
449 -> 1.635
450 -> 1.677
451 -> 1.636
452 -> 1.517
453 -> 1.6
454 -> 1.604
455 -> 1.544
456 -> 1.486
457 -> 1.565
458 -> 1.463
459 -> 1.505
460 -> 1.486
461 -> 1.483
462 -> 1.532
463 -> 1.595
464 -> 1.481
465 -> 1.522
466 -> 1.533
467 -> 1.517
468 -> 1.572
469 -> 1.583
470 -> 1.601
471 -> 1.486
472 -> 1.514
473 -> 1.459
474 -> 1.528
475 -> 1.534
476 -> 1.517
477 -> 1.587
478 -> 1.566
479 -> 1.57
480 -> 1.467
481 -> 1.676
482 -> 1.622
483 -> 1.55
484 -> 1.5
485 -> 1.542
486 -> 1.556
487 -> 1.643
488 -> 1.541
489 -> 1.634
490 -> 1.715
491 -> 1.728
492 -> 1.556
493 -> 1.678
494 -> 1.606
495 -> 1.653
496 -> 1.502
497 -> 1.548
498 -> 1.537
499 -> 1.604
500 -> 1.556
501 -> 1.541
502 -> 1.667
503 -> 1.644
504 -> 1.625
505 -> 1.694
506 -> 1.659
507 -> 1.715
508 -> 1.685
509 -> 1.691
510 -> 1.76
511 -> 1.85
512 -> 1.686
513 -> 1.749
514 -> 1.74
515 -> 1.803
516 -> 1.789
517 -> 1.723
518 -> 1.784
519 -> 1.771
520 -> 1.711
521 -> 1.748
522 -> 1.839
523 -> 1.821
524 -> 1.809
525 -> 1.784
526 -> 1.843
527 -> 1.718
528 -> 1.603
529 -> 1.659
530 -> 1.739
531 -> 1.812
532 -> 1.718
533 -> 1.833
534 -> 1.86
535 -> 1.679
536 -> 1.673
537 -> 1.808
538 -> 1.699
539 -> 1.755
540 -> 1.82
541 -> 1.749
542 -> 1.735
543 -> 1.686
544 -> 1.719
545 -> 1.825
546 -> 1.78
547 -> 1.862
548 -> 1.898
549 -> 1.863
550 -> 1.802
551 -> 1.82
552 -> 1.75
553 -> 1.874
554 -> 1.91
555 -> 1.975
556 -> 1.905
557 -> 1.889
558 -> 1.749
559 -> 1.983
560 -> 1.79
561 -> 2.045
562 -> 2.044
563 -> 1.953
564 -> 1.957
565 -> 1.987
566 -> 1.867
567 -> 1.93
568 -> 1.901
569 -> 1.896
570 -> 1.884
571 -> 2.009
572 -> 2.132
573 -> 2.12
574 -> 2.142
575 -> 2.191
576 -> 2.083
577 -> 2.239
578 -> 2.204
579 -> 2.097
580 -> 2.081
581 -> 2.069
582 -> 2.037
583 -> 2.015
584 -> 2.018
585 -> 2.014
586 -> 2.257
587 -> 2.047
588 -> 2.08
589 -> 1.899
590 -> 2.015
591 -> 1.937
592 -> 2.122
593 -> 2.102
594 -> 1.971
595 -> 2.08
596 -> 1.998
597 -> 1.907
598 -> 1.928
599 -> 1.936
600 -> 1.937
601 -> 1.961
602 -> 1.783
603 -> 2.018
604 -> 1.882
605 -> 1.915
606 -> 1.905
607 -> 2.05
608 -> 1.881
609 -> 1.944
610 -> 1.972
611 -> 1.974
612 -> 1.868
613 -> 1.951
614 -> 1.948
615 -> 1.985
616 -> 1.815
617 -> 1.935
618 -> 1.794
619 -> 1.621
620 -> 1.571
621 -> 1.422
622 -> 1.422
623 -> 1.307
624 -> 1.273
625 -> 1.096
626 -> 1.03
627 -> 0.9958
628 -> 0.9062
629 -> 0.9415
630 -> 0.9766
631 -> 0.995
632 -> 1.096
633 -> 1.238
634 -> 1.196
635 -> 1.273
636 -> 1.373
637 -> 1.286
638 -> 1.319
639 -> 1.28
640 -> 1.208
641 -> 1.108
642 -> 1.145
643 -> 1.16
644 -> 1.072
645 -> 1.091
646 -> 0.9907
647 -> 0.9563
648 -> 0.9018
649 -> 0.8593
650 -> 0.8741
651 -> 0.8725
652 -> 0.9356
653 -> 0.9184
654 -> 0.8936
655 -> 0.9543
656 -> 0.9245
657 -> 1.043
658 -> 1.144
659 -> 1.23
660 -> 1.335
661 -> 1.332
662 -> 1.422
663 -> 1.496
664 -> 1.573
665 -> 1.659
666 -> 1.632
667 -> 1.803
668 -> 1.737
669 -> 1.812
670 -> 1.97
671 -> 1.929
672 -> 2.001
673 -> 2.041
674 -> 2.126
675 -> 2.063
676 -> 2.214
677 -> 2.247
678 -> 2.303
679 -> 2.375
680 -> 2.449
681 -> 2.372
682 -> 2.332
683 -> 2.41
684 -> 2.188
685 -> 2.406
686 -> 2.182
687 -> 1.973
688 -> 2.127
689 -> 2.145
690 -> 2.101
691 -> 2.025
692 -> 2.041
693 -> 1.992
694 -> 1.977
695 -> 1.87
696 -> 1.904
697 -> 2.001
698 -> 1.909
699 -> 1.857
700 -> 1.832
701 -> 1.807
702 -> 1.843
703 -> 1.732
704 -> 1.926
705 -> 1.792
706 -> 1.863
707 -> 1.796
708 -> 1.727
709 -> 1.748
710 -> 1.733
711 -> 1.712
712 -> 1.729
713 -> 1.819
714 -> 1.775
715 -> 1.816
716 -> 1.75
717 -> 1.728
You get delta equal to 14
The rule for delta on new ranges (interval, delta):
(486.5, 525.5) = 66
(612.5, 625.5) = 21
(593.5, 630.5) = 63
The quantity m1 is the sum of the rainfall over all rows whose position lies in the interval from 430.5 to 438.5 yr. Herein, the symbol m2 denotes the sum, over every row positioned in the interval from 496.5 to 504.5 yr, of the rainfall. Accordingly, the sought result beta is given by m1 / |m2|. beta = 0.96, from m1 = 12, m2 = 12.7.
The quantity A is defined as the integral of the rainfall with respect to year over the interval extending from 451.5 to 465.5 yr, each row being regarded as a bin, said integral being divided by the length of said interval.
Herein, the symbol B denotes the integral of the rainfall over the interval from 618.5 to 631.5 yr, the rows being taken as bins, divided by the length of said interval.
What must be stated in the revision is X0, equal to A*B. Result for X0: 1.83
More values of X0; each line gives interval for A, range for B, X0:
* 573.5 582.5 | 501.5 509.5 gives 3.56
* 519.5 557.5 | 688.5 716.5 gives 3.34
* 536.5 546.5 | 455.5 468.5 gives 2.67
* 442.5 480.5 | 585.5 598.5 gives 3.14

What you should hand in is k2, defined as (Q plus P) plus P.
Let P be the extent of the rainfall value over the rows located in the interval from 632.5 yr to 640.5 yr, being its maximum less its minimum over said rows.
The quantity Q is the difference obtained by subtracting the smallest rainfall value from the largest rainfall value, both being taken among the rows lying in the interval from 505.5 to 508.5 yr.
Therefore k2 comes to 0.41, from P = 0.18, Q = 0.06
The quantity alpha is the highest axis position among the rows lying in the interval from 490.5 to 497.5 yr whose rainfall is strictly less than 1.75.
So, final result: 497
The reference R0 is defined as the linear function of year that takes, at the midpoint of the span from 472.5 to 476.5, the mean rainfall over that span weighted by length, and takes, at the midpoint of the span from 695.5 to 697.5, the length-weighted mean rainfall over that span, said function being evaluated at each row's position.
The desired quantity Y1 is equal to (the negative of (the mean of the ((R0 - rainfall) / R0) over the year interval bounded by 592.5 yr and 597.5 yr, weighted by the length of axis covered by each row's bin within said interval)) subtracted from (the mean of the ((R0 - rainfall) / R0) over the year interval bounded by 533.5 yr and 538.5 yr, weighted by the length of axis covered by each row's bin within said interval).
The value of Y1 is -0.22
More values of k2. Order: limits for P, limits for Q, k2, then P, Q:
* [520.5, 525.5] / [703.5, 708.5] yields 0.38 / 0.09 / 0.20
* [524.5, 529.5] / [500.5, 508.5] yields 0.65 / 0.24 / 0.17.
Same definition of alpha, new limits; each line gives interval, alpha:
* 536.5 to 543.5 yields 543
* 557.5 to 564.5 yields 558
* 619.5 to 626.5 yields 626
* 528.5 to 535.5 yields 535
